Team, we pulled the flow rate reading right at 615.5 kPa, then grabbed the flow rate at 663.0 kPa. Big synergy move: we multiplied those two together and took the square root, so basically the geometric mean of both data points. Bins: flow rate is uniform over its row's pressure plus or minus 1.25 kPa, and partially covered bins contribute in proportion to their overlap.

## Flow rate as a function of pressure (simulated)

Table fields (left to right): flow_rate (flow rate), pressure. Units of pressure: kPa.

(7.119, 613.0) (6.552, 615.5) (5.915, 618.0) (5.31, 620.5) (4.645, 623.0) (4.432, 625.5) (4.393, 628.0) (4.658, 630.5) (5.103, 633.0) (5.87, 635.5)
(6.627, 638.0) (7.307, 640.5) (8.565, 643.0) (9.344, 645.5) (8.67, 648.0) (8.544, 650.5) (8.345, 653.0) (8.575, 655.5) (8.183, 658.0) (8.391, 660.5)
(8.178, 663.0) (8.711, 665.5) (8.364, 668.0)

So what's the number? 7.3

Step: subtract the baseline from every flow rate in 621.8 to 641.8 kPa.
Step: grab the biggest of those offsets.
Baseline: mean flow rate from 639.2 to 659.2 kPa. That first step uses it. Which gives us -1.1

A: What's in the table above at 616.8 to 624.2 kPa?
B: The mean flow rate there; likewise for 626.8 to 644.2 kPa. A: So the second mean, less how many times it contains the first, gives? 4.9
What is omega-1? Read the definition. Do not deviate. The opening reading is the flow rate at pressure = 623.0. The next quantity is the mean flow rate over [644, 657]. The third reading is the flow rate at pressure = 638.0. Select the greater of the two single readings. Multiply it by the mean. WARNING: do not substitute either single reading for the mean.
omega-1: 58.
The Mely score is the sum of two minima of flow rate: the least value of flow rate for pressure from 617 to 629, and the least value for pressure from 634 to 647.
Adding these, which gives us 10.3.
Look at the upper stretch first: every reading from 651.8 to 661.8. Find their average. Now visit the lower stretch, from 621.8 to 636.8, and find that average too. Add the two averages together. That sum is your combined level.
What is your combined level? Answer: 13.2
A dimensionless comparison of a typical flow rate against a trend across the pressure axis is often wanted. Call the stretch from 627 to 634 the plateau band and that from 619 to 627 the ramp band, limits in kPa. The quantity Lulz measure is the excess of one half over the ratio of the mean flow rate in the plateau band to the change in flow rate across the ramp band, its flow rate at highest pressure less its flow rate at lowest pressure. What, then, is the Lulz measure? 6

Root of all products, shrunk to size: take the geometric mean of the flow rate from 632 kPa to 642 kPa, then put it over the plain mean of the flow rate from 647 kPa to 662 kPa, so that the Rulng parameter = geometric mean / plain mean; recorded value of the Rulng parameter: 0.73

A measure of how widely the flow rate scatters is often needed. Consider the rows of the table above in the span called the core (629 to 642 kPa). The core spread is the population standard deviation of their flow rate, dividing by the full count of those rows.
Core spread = 1.0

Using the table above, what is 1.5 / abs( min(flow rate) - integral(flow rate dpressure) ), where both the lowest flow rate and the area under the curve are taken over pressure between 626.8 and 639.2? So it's 0.024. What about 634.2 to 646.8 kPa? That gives 0.017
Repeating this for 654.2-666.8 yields 0.015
